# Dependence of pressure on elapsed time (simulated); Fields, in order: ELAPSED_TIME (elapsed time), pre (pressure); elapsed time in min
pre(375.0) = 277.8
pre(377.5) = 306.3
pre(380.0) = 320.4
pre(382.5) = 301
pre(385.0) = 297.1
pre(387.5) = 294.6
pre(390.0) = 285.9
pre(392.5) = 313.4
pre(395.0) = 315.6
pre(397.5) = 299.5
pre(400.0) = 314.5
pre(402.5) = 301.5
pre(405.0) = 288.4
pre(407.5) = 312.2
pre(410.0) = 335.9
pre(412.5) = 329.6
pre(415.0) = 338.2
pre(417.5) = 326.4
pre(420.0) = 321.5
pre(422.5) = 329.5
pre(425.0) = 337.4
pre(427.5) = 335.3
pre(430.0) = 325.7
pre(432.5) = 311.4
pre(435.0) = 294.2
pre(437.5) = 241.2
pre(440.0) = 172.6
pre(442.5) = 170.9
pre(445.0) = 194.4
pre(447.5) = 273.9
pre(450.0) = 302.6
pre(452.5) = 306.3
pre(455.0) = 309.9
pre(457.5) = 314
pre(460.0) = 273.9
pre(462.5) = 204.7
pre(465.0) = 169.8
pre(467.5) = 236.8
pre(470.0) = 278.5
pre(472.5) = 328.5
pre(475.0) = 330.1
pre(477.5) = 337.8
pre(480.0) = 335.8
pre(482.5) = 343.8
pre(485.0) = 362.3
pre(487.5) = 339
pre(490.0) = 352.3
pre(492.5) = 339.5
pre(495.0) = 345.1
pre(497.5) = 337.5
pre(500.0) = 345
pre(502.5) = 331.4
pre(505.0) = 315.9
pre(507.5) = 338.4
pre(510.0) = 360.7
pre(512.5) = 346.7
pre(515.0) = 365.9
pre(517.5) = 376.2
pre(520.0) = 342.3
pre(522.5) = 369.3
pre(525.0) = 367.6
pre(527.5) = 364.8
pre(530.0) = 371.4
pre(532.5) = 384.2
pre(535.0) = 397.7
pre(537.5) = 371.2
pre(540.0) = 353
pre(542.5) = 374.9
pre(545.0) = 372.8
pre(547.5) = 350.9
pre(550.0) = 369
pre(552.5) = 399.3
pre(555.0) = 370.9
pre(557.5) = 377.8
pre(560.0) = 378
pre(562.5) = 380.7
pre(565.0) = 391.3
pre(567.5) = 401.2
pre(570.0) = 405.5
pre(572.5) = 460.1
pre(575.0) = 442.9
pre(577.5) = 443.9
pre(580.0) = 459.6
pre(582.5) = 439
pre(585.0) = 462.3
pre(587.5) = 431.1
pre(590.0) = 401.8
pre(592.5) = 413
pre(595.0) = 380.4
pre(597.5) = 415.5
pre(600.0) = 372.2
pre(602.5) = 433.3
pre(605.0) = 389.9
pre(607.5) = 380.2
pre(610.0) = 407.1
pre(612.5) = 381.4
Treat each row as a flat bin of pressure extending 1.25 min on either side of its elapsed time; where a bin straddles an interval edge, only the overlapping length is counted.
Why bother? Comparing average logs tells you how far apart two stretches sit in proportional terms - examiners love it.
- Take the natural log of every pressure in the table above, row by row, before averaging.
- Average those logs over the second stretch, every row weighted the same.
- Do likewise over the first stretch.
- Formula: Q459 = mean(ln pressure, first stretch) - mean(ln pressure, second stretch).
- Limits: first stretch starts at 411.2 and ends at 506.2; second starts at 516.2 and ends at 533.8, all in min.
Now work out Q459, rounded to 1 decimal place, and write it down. -0.2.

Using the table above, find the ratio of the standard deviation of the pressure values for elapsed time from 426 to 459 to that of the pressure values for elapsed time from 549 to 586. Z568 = 1.7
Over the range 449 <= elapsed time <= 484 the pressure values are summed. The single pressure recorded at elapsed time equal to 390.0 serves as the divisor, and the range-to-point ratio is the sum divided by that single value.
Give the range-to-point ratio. 14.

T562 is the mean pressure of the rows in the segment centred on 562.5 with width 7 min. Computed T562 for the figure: 383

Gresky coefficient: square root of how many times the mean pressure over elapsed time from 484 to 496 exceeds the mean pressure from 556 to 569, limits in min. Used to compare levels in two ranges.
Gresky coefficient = 0.949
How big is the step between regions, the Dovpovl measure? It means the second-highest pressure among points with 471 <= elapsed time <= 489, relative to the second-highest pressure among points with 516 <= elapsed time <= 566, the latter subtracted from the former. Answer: -54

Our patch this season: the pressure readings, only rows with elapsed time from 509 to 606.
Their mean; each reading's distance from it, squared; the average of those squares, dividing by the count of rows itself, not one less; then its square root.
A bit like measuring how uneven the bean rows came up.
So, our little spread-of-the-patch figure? 33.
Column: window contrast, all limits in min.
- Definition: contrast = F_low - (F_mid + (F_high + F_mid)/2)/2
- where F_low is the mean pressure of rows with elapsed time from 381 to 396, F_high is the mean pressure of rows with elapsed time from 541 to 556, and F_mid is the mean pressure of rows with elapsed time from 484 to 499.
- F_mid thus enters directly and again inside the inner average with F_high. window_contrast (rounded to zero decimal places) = -51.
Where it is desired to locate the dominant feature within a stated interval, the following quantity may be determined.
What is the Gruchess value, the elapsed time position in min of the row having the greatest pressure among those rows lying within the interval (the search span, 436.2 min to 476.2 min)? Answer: 475.0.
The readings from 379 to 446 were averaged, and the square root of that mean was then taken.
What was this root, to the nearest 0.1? 17.2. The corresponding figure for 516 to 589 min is 19.8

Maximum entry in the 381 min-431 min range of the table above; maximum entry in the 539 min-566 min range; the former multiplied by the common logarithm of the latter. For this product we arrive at 880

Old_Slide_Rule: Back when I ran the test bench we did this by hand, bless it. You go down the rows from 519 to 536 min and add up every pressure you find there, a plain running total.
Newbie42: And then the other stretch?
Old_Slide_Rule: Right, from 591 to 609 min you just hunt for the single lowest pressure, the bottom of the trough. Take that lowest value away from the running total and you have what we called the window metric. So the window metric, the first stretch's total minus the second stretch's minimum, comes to 2225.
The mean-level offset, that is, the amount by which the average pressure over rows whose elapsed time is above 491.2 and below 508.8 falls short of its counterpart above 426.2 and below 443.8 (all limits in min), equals -72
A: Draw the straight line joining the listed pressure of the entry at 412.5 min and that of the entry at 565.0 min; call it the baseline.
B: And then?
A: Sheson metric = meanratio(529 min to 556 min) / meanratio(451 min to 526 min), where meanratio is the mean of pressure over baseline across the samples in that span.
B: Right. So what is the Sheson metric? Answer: 1.09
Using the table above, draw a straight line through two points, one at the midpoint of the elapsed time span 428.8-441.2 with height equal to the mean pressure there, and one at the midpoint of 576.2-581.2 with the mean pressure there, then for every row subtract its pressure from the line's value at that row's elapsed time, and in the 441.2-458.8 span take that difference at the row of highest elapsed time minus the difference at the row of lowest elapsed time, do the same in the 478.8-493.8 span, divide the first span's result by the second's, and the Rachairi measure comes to -10.2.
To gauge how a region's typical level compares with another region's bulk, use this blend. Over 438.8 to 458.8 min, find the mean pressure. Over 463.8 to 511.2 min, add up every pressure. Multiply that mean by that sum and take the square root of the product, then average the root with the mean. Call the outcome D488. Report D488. 754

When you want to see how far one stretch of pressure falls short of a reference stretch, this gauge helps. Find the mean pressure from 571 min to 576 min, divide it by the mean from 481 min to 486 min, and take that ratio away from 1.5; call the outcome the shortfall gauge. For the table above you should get 0.22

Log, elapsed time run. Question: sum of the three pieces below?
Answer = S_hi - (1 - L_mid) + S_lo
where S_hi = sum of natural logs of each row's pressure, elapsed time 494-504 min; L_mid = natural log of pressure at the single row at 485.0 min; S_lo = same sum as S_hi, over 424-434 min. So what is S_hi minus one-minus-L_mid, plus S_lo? 51.4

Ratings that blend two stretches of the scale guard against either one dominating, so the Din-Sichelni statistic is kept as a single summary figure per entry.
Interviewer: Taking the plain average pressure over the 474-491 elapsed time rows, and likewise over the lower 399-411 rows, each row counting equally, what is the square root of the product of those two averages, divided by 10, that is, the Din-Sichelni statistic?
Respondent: 33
